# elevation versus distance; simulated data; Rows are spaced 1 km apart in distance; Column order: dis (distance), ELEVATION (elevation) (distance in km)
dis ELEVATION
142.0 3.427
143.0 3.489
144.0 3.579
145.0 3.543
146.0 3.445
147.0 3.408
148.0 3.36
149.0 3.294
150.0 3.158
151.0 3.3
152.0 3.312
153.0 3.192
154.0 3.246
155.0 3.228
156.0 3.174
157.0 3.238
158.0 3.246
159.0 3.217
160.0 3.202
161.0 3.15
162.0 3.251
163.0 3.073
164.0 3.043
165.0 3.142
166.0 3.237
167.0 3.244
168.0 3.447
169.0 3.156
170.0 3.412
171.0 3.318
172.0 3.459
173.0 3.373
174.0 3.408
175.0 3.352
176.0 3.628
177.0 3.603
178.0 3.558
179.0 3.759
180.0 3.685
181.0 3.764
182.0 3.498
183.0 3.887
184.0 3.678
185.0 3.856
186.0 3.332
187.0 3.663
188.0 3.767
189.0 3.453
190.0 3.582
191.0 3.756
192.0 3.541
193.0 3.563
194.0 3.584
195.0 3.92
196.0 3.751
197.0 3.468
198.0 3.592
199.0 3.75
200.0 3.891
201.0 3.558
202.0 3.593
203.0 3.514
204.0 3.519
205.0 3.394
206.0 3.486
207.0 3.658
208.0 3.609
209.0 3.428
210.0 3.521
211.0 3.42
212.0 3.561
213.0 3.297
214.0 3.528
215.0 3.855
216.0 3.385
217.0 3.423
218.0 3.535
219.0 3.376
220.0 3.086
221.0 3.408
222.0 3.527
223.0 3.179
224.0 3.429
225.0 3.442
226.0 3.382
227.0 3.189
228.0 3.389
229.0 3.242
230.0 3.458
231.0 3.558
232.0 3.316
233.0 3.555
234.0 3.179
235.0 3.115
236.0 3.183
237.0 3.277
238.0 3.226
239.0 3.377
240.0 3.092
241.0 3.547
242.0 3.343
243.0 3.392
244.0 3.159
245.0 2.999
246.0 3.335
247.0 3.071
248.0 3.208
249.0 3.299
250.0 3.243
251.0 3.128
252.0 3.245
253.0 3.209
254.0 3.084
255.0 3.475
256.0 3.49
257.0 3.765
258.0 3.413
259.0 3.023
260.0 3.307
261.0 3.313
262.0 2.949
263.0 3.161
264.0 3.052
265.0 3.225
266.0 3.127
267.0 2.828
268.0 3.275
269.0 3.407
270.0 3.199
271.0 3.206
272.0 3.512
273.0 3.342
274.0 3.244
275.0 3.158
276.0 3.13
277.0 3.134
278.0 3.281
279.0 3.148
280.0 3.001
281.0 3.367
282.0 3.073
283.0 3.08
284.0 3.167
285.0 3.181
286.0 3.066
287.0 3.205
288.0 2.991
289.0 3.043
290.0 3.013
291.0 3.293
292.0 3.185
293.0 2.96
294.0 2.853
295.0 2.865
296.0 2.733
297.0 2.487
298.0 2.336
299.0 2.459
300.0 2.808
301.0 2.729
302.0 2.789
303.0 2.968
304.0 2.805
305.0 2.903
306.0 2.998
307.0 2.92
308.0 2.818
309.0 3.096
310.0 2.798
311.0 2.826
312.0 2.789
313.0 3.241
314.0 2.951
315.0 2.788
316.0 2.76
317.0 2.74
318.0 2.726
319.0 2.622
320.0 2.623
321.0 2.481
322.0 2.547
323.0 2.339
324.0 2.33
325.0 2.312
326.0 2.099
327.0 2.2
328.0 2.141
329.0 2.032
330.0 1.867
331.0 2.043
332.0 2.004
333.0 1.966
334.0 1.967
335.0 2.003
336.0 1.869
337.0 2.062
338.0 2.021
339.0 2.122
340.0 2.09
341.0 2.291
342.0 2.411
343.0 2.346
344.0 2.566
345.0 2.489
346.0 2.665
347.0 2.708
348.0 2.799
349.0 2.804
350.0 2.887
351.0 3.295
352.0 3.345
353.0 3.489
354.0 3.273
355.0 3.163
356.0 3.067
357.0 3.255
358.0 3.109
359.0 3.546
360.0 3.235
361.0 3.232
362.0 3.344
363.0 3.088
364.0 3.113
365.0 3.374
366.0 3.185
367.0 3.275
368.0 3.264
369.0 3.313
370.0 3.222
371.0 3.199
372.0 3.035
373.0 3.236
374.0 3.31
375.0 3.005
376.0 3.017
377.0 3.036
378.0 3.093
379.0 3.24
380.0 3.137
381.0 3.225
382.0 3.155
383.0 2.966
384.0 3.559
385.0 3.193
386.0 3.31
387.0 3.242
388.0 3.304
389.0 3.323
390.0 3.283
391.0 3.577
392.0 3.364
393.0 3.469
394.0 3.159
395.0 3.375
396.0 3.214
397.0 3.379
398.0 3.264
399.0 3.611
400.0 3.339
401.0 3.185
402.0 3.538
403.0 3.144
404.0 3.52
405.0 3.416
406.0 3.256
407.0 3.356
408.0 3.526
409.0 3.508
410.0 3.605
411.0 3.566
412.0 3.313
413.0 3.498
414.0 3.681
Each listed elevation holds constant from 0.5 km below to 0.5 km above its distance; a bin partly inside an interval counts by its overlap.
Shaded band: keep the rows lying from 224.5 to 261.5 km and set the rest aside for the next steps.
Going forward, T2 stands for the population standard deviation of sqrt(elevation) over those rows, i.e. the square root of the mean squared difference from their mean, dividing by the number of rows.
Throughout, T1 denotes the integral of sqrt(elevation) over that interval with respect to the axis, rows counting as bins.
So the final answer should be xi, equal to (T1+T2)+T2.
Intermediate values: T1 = 67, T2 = 0.046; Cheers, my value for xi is 67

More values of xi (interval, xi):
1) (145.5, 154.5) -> 16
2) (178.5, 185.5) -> 14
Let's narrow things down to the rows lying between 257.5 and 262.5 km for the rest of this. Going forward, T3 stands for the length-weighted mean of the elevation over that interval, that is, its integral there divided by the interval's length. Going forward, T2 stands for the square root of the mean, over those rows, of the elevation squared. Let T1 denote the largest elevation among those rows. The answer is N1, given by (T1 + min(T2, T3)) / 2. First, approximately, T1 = 3.413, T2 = 3.21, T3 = 3.20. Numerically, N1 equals 3.31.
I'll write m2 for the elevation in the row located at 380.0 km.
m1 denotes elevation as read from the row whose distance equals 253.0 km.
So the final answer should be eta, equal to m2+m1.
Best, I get 6.3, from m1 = 3.209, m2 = 3.137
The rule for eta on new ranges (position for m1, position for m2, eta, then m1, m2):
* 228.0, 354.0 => 6.7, 3.389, 3.273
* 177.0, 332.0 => 5.6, 3.603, 2.004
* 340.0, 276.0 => 5.2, 2.09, 3.13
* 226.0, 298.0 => 5.7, 3.382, 2.336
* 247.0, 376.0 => 6.1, 3.071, 3.017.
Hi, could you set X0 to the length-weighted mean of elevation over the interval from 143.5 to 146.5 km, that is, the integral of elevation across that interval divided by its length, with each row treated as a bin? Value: 3.52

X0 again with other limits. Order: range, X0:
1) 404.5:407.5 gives 3.34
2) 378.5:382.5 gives 3.19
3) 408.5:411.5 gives 3.56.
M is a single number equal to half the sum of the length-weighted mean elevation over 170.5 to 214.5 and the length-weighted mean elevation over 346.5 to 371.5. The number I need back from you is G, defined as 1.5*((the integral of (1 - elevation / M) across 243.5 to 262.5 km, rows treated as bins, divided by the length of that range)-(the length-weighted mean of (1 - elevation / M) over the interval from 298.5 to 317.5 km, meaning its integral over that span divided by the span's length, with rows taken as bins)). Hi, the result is -0.18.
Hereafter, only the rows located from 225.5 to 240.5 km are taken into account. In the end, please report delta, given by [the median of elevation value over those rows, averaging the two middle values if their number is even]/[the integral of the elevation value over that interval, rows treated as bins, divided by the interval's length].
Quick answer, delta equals 0.99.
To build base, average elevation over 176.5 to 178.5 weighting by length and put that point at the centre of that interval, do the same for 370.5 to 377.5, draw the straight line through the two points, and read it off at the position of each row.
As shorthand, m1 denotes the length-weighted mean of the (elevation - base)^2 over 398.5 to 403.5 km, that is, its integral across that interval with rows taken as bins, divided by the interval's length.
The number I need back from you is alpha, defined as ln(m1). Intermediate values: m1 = 0.13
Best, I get -2.1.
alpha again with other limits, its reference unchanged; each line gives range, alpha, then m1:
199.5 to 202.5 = -3.1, 0.05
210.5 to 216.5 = -3.4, 0.03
